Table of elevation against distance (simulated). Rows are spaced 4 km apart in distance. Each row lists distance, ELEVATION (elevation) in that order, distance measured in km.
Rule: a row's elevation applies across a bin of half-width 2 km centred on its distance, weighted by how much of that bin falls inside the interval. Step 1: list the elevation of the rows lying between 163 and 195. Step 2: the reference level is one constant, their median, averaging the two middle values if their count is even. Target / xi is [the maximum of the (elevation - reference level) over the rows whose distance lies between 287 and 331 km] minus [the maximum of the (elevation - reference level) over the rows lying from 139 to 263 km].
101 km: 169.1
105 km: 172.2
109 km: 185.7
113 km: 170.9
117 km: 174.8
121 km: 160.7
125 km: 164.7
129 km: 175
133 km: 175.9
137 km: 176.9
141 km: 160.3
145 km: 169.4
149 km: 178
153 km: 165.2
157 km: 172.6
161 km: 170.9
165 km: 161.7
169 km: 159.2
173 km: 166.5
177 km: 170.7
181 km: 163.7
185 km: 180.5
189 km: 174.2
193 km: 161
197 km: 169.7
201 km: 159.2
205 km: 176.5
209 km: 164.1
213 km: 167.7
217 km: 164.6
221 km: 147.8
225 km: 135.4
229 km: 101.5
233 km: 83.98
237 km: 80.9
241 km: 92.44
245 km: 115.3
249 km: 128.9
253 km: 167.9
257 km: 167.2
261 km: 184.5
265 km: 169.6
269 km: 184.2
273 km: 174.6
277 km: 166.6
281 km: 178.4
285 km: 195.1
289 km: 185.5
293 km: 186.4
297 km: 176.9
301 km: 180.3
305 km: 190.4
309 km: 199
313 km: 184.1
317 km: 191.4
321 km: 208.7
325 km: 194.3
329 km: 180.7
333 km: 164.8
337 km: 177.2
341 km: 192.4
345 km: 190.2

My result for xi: 24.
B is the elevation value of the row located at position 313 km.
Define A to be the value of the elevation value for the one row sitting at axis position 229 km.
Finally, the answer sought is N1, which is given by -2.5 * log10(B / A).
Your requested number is -0.6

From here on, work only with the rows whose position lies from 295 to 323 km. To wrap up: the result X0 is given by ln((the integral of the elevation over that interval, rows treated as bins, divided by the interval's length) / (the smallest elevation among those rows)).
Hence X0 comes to 0.07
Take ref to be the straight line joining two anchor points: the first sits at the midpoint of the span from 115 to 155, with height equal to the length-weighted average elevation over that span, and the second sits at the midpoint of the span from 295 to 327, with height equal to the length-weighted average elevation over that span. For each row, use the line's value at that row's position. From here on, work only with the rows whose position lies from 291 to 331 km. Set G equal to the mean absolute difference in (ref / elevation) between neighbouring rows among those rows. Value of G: 0.057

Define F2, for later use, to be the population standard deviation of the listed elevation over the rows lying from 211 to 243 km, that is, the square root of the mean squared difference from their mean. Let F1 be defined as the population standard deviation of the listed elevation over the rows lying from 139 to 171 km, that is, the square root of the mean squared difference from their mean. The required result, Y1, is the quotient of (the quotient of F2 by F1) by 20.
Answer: 0.272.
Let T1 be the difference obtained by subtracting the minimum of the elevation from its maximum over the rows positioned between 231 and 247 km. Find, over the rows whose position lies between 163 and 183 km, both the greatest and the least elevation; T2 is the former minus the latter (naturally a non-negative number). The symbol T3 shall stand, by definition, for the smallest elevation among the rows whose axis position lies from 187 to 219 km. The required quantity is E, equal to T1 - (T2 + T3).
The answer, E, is -136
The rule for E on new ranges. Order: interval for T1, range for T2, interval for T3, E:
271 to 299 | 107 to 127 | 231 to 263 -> -77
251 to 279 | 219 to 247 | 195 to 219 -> -208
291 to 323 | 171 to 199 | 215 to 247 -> -69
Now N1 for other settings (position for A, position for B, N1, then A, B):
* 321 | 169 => 0.3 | 208.7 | 159.2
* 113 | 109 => -0.1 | 170.9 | 185.7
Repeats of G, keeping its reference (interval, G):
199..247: 0.186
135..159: 0.065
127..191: 0.045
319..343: 0.083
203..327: 0.116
